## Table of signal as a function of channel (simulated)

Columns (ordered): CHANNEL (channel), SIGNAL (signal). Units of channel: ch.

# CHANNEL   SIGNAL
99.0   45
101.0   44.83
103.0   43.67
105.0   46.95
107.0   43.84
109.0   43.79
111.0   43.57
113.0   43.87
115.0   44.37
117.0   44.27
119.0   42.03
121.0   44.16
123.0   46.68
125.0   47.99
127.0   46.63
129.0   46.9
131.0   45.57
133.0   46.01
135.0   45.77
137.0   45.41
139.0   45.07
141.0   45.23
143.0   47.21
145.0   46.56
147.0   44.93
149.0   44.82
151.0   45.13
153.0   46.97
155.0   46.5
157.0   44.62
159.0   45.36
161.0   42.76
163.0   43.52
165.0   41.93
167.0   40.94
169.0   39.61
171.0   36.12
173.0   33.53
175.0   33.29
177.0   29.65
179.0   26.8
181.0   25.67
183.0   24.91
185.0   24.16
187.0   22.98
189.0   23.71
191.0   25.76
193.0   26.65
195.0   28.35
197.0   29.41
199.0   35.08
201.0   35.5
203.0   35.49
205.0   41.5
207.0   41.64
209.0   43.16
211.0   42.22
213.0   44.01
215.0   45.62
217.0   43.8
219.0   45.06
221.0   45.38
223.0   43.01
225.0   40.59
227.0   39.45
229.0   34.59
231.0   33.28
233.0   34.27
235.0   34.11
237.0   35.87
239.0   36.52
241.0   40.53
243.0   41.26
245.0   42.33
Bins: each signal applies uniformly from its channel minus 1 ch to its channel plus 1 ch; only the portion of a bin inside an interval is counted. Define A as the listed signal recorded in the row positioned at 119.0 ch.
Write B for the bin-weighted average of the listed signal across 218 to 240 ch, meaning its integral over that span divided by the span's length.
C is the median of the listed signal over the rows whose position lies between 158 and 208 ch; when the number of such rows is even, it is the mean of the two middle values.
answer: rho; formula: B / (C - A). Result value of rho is -5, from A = 42.03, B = 38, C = 34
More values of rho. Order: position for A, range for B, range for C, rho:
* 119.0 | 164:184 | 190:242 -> -8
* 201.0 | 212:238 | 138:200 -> 10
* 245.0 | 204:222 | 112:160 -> 14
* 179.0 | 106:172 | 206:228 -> 3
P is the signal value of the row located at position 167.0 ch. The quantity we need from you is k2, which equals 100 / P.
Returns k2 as 2.44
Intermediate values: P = 40.94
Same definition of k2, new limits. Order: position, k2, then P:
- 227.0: 2.53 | 39.45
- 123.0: 2.14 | 46.68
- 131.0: 2.19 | 45.57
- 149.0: 2.23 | 44.82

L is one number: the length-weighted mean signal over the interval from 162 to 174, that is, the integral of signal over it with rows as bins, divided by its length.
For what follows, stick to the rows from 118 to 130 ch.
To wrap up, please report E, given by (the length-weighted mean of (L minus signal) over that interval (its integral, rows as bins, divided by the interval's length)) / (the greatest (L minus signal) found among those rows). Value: 2.3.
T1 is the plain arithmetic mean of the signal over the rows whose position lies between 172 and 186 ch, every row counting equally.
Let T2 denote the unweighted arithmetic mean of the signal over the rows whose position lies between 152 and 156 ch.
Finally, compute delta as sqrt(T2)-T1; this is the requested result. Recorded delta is -21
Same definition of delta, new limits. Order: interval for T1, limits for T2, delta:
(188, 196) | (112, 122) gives -20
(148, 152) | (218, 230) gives -39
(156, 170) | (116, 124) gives -36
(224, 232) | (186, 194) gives -32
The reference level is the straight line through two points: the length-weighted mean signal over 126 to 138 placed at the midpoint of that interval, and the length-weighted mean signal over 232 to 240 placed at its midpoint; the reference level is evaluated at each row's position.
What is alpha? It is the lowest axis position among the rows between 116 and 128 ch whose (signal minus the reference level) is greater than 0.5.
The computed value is 125.0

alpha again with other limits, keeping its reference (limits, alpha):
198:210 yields 205.0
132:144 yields 143.0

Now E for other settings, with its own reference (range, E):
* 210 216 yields 1.6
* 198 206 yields 0.6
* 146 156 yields 1.2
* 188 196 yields 0.8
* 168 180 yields 0.5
